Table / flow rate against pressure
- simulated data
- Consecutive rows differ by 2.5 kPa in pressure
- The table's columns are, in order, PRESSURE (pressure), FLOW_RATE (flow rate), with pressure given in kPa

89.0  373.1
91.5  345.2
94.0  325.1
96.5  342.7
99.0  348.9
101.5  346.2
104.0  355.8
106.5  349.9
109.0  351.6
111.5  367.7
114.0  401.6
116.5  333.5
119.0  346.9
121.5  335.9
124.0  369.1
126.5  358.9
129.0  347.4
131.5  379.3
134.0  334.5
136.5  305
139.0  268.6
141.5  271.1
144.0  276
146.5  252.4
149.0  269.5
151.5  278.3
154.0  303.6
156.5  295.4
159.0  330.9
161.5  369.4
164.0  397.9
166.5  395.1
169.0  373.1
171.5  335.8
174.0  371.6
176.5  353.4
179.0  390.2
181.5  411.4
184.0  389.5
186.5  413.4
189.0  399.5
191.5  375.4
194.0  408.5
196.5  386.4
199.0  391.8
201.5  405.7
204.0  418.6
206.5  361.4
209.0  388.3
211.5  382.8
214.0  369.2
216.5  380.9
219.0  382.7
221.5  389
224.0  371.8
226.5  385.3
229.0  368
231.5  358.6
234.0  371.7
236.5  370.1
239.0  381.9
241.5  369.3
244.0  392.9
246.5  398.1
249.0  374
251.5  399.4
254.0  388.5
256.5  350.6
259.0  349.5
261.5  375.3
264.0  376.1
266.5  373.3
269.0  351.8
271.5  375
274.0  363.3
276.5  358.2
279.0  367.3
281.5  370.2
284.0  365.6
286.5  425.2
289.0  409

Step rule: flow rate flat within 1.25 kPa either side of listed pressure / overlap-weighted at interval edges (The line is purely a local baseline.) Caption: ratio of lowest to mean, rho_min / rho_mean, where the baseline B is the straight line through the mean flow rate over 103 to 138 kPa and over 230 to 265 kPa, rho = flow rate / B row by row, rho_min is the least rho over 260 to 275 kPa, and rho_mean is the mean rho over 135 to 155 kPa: 1.19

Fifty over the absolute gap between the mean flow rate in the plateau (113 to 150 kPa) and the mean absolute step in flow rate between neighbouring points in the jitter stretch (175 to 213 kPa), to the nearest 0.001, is 0.166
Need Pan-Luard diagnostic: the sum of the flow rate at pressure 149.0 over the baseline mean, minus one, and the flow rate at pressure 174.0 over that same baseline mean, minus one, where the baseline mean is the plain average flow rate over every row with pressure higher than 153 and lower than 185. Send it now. -0.23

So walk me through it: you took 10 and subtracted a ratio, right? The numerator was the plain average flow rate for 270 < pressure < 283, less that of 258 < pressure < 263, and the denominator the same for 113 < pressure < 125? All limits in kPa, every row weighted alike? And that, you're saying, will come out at 9.99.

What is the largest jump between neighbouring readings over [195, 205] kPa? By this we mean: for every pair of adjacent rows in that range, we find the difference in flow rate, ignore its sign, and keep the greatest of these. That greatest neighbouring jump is 14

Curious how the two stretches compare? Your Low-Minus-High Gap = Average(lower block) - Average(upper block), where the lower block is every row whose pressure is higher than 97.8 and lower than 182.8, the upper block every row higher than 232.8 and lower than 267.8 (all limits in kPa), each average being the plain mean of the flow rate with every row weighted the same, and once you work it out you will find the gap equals -36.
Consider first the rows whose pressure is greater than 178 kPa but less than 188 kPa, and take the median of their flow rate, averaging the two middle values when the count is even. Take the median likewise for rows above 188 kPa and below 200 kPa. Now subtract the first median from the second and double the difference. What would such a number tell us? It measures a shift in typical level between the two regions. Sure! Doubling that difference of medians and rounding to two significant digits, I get -18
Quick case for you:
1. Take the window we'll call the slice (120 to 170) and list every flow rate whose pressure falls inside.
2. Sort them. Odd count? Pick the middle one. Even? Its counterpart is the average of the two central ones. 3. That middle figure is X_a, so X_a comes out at 333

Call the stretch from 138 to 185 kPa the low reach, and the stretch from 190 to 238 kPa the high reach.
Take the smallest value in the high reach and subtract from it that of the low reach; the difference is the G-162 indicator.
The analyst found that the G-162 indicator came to 106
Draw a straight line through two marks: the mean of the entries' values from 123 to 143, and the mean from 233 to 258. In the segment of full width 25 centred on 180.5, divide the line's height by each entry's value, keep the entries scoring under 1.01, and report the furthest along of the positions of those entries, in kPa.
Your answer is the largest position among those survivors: 191.5 kPa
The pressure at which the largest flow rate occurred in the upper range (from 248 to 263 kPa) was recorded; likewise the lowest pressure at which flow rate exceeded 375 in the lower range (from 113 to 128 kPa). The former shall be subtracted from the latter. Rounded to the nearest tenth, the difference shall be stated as -137.5 kPa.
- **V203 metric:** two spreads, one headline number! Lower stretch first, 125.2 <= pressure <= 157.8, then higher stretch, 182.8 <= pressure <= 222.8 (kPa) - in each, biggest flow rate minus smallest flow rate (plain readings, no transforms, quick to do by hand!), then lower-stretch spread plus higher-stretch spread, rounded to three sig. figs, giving 184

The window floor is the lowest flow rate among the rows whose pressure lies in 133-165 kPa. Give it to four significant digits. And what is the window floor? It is 252.4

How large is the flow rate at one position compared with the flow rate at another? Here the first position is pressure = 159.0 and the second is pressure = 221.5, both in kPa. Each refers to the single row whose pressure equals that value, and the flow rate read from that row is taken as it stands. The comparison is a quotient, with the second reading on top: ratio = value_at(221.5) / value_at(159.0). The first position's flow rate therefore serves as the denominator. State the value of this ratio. 1.18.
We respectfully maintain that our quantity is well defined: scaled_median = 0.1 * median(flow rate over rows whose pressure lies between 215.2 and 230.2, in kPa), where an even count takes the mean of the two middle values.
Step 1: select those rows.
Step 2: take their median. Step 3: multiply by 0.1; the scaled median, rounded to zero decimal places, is 38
